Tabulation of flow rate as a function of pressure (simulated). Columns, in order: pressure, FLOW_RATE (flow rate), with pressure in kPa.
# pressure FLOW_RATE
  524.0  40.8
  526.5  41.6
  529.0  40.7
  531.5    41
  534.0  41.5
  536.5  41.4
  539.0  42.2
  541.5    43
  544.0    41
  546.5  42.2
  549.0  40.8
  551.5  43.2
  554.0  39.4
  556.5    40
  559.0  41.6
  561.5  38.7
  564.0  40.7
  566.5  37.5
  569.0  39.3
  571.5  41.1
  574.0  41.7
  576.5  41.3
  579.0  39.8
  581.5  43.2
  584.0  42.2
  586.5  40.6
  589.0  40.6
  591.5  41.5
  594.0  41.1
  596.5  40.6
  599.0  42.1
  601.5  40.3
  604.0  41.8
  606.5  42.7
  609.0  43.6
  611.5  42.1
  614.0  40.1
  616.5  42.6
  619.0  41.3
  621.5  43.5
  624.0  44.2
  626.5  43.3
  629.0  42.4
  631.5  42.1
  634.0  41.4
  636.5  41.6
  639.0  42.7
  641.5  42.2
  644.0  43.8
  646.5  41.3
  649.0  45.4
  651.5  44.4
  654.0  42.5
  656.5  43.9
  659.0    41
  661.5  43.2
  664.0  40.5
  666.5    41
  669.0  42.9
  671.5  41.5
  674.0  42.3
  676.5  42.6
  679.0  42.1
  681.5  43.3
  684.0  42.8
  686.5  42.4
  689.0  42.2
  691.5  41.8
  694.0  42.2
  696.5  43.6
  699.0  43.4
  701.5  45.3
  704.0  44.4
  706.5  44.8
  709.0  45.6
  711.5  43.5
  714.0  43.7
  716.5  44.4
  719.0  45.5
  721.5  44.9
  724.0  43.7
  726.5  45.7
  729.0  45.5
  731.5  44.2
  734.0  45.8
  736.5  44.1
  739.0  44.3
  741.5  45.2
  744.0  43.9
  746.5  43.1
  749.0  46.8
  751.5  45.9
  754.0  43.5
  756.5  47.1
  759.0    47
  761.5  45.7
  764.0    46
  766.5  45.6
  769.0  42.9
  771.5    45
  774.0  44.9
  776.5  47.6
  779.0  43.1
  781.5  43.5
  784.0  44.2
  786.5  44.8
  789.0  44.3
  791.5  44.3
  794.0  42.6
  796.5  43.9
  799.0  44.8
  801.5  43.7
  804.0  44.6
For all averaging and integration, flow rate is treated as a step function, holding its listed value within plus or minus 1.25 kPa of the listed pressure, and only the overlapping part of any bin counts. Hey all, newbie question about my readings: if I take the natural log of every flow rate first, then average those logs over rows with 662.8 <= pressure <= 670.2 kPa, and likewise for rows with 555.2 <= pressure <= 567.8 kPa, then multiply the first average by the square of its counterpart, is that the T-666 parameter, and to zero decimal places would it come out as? 50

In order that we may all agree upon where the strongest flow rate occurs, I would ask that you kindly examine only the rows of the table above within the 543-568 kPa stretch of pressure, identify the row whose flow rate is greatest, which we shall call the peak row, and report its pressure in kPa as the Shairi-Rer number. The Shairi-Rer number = 551.5 kPa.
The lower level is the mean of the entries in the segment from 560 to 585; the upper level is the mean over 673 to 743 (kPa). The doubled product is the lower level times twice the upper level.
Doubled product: 3561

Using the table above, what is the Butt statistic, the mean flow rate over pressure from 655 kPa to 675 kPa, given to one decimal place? 42.0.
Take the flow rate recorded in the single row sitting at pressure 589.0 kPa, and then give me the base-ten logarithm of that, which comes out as 1.61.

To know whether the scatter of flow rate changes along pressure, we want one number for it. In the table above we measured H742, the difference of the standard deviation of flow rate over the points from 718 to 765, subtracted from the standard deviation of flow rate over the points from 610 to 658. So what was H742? 0.11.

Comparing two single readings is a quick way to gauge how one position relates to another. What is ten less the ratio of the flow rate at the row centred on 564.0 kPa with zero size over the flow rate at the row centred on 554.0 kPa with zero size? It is 8.97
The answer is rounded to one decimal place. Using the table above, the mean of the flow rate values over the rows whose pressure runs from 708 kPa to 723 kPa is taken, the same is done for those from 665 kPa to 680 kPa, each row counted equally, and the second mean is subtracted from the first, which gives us 2.5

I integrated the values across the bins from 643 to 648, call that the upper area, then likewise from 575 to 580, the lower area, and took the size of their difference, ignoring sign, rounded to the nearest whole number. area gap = 10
